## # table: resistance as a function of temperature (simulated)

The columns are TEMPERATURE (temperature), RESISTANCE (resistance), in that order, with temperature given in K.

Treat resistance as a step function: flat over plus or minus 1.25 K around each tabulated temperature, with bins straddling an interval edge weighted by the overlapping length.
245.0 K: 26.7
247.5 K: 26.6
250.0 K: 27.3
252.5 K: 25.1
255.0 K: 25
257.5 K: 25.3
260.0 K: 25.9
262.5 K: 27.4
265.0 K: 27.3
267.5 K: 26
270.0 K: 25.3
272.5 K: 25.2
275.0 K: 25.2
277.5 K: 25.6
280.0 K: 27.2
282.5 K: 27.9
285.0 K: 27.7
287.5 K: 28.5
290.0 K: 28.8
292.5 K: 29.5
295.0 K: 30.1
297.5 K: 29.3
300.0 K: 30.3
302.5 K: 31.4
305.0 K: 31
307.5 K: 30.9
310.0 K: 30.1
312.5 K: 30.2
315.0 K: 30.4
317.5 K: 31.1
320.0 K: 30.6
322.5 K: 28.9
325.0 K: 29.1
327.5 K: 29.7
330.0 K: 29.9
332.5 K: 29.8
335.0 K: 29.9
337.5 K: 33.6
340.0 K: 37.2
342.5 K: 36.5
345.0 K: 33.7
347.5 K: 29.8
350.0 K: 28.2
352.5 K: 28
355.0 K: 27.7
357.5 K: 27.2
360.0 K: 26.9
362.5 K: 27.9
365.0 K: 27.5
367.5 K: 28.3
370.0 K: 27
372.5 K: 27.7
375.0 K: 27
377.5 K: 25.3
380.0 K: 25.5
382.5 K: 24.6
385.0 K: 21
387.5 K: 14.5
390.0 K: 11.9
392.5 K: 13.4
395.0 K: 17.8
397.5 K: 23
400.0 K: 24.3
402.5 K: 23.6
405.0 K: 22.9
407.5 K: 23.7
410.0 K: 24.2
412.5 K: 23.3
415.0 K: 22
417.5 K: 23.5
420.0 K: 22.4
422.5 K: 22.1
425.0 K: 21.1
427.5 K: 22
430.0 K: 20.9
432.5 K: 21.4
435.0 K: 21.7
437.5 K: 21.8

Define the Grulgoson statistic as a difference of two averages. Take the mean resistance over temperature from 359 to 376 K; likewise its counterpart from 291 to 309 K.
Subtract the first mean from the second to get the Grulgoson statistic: 3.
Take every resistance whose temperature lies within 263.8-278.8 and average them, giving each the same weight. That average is 25.8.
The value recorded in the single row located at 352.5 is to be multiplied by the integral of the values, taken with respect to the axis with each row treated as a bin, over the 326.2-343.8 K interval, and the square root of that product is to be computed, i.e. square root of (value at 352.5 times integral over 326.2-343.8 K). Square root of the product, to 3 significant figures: 126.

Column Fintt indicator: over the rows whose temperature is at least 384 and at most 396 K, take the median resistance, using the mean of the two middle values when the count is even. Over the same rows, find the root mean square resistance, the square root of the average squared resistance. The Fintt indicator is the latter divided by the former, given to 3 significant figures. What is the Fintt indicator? 1.11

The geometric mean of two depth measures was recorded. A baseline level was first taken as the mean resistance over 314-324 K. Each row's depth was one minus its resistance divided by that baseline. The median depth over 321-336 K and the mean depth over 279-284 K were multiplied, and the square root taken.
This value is 0.04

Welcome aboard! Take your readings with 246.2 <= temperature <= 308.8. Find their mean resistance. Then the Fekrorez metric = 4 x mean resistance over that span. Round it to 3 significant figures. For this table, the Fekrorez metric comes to 110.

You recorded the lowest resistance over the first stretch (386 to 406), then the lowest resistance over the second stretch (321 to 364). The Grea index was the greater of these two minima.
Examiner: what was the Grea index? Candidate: 26.9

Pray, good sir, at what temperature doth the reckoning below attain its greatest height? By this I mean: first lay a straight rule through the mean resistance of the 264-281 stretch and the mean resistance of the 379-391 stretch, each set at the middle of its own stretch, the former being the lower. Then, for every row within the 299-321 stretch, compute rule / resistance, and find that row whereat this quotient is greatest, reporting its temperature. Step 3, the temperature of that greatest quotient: 300.0 K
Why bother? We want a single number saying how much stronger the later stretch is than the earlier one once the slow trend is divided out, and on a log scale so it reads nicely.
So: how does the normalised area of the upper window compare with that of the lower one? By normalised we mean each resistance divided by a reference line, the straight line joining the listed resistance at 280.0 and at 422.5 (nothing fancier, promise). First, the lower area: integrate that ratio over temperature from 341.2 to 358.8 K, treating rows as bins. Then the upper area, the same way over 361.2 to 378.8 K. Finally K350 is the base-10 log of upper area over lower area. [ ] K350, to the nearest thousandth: -0.031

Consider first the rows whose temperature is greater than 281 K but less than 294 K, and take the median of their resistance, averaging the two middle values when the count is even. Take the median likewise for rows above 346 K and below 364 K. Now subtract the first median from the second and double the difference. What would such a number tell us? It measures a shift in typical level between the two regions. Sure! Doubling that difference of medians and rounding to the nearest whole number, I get -1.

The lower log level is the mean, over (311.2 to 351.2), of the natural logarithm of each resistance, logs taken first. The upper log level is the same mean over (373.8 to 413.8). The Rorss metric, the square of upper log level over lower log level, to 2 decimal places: 0.79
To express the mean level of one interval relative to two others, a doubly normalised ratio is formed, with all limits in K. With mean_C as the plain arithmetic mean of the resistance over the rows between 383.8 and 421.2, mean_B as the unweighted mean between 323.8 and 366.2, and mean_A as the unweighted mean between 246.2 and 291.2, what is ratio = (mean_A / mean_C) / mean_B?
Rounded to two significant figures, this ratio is 0.042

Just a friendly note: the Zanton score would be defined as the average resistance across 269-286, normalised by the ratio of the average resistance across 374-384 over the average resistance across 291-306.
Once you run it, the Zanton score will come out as 31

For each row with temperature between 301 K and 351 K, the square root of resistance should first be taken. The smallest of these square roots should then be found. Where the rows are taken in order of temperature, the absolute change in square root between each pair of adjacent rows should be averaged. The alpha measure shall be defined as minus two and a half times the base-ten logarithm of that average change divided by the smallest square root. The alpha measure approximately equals 4.3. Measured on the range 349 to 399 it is 3.1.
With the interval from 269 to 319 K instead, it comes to 5.0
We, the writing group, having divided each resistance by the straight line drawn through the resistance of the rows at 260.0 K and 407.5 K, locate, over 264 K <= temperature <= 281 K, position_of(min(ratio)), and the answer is 272.5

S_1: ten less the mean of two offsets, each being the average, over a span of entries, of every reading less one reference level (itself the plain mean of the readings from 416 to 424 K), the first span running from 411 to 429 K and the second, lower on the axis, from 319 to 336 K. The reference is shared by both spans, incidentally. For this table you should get 6.6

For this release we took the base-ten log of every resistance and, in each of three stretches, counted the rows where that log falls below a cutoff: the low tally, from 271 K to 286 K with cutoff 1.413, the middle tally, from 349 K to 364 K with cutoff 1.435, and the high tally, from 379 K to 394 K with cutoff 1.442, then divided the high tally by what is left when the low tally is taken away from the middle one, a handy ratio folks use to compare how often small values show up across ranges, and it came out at -6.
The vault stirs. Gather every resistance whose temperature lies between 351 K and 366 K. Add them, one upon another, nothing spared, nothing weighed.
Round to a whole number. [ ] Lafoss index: 165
